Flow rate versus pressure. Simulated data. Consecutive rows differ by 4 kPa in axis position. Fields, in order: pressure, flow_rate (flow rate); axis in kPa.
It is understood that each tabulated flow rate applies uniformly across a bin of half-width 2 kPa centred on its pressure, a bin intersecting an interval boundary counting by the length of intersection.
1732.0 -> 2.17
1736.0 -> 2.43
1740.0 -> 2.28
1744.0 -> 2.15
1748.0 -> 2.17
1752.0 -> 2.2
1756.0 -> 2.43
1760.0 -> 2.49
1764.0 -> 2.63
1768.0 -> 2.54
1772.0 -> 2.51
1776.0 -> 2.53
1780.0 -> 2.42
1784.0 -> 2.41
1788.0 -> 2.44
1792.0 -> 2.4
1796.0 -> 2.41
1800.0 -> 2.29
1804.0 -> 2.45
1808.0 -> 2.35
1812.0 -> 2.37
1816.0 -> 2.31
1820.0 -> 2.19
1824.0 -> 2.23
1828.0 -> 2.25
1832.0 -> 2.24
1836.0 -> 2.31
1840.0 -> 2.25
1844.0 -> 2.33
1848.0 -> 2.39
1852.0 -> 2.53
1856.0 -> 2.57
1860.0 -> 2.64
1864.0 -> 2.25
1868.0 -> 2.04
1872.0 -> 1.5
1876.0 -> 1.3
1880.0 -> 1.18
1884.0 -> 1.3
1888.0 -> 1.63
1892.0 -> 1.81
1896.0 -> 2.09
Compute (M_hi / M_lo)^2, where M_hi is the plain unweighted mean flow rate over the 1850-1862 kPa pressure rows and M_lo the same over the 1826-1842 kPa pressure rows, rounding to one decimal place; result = 1.3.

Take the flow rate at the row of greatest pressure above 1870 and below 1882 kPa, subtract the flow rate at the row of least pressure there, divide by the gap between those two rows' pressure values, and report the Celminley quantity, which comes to -0.040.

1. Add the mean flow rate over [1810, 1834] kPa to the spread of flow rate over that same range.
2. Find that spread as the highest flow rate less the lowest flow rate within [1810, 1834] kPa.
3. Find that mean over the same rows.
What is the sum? 2.4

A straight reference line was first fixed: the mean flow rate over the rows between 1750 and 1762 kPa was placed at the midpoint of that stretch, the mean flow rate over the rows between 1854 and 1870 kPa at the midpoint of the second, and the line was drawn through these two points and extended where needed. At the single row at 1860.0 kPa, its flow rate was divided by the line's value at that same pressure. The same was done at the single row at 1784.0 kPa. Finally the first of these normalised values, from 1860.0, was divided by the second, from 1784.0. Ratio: 1.09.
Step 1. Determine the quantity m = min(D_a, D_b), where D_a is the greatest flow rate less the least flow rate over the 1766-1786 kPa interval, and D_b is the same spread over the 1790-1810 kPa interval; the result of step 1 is 0.13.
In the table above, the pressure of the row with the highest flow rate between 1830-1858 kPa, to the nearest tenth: 1856.0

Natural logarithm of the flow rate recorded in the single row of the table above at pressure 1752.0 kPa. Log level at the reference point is 0.79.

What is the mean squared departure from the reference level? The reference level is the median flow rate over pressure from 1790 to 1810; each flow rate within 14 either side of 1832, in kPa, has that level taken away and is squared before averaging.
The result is 0.022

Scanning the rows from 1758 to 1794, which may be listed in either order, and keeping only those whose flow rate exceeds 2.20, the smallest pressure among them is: 1760.0 kPa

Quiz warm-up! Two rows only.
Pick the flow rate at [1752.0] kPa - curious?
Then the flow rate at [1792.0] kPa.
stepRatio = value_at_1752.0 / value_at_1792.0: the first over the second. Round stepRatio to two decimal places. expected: 0.92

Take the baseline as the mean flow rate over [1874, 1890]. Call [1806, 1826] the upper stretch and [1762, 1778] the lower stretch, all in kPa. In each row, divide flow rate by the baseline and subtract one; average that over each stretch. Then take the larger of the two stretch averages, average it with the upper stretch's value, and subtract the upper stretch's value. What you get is 0.10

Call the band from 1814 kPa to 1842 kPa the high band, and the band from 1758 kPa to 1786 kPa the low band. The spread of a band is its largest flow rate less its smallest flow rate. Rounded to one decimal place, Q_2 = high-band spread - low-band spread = -0.1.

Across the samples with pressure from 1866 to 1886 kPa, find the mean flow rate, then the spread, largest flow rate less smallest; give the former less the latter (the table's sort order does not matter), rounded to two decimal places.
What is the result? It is 0.60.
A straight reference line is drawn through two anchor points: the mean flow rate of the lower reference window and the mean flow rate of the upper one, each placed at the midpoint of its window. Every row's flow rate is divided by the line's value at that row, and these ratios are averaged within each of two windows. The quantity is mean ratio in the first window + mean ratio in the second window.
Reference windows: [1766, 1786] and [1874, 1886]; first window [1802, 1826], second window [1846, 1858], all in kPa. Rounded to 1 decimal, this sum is 2.7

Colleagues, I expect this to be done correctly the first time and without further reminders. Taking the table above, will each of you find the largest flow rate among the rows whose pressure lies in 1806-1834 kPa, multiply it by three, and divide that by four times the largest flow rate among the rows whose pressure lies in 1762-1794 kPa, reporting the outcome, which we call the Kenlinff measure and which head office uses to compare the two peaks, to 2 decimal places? 0.68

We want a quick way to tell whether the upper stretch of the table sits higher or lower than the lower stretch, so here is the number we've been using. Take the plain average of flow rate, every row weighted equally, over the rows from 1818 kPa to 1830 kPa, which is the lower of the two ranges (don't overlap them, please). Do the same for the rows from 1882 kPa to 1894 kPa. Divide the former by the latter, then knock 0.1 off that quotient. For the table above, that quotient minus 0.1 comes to 1.31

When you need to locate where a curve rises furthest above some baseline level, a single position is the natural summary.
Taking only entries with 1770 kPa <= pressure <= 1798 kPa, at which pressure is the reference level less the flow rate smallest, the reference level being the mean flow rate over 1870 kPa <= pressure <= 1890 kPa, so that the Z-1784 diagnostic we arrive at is 1776.0 kPa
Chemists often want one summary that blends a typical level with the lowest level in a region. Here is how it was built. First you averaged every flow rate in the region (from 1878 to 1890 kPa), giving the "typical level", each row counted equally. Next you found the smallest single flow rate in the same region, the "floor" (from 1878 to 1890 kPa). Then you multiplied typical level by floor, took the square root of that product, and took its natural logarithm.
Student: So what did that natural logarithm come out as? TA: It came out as 0.24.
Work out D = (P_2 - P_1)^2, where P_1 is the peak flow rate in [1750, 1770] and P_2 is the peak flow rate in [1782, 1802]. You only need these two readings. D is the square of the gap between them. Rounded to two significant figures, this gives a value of 0.036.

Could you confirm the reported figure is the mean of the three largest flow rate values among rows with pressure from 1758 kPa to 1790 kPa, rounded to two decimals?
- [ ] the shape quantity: 2.57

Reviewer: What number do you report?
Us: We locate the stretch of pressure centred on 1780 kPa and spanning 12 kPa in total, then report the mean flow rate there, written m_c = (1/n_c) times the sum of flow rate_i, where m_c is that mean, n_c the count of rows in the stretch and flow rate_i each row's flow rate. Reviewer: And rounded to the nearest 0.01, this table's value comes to 2.45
